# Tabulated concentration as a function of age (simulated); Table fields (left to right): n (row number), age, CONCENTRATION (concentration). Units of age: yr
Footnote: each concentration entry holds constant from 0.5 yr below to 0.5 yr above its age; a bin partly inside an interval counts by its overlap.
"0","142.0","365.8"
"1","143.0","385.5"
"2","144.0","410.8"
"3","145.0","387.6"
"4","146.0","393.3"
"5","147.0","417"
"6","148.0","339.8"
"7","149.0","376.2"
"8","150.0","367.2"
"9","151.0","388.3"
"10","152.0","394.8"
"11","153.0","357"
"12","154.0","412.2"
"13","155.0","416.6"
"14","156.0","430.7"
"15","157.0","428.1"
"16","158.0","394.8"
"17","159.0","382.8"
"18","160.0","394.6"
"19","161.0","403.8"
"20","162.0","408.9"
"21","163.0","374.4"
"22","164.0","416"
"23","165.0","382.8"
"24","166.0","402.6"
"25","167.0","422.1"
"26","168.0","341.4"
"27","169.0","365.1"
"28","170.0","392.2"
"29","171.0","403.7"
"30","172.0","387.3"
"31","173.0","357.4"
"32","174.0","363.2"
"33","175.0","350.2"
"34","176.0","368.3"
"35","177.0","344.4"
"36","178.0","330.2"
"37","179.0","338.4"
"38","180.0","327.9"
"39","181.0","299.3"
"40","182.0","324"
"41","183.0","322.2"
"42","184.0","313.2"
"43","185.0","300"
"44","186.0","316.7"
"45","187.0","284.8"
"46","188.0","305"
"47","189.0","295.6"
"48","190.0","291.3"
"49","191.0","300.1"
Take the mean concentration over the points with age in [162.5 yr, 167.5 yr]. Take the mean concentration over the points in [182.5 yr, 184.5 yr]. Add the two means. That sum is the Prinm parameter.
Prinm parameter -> 717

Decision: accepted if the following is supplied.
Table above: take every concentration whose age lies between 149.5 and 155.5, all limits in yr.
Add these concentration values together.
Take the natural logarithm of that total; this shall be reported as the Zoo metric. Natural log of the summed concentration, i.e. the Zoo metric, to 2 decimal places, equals 7.76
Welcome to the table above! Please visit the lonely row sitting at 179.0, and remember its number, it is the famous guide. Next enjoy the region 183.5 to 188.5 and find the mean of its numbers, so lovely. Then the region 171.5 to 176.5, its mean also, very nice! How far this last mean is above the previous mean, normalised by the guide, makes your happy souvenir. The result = 0.18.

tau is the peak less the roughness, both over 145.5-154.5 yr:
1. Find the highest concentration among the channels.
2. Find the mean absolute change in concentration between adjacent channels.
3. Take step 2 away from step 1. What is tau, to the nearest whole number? 384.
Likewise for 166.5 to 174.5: 394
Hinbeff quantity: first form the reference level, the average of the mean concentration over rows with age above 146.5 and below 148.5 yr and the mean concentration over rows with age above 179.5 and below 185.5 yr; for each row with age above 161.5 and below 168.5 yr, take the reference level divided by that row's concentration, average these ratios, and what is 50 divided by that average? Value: 56.4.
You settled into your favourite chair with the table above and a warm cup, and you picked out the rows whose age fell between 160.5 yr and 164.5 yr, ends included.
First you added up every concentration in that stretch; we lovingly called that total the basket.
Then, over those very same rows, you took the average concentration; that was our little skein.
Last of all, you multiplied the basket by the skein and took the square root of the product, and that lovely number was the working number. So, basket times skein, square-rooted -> 802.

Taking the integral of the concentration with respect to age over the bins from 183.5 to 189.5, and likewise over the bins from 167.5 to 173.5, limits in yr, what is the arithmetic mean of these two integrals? 2031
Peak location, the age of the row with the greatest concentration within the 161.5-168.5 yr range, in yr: 167.0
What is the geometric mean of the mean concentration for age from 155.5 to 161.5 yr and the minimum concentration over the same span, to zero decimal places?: 394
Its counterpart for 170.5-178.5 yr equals 346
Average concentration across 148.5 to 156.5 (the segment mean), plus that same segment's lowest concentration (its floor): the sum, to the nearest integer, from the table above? 750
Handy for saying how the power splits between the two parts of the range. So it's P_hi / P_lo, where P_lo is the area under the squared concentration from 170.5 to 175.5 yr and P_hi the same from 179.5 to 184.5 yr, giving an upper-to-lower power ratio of 0.72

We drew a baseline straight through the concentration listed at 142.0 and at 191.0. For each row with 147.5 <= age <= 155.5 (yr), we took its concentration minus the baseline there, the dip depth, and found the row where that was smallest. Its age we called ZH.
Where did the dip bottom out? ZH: 148.0 yr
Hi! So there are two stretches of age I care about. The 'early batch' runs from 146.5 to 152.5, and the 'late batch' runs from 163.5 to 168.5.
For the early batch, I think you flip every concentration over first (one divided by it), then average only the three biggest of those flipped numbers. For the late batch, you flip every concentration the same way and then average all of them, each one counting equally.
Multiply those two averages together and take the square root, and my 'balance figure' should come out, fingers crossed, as 0.0027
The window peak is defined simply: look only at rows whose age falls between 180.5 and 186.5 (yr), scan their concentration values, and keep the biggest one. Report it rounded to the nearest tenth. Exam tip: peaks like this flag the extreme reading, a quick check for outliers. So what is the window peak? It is 324.0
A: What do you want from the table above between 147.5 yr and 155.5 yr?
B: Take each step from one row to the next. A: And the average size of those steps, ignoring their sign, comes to 24.3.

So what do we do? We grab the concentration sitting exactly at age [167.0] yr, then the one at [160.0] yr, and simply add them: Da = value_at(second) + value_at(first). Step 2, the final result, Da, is 817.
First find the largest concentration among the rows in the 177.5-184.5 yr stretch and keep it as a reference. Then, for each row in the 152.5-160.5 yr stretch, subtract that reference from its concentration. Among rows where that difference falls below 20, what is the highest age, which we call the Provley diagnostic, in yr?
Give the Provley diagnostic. 153.0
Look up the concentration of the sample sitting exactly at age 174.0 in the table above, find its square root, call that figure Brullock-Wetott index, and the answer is 19.1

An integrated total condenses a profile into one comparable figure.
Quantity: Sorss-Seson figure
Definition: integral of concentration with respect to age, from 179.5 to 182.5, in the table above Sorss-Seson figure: 951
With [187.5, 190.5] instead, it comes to 892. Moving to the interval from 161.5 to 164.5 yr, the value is 1199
